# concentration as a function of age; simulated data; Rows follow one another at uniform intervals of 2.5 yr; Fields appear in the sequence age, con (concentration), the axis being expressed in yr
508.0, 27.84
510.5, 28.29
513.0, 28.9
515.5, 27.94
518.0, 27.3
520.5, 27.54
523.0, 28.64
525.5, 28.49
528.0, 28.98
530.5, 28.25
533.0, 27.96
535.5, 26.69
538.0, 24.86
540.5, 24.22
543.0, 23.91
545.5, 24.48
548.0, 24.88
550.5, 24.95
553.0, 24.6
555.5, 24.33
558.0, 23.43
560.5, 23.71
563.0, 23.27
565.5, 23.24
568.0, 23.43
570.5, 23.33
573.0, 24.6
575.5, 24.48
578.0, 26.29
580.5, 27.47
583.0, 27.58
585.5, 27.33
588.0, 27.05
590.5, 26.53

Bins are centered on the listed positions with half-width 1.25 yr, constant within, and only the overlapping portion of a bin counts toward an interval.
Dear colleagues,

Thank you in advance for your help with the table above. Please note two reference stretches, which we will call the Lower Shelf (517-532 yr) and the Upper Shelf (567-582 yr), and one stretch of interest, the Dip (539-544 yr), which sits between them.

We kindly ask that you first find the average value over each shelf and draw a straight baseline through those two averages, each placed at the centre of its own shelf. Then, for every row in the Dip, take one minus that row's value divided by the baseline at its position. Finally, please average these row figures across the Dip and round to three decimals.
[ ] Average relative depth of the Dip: 0.111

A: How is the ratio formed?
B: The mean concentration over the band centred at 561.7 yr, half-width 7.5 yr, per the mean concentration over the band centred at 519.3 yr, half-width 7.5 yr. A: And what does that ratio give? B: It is 0.84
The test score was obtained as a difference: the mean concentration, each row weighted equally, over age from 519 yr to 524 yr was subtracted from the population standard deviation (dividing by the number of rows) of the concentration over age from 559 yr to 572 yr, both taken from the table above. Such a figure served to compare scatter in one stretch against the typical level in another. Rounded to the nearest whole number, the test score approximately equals -28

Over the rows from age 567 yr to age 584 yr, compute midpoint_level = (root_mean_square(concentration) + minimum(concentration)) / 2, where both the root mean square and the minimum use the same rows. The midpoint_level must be 24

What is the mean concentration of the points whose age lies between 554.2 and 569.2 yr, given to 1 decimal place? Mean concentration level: 23.6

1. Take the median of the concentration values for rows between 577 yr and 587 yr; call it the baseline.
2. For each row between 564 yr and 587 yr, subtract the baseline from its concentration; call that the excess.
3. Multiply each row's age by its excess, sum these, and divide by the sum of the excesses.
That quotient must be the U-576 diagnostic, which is 570.4 yr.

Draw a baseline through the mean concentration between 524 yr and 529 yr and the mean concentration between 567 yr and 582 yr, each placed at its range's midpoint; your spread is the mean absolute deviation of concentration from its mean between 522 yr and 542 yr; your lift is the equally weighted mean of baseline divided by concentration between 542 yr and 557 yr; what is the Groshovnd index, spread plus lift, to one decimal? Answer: 2.6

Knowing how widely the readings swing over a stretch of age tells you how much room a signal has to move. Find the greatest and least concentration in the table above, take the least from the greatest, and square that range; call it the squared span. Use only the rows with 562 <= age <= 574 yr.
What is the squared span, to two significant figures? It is 1.8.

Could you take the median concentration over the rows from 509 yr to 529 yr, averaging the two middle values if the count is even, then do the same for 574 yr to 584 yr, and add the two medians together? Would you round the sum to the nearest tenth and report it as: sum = 55.3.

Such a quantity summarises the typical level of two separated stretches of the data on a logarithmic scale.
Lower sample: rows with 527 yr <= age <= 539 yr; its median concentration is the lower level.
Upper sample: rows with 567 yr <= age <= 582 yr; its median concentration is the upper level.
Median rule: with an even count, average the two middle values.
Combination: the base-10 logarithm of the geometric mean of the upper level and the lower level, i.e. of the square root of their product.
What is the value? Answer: 1.42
